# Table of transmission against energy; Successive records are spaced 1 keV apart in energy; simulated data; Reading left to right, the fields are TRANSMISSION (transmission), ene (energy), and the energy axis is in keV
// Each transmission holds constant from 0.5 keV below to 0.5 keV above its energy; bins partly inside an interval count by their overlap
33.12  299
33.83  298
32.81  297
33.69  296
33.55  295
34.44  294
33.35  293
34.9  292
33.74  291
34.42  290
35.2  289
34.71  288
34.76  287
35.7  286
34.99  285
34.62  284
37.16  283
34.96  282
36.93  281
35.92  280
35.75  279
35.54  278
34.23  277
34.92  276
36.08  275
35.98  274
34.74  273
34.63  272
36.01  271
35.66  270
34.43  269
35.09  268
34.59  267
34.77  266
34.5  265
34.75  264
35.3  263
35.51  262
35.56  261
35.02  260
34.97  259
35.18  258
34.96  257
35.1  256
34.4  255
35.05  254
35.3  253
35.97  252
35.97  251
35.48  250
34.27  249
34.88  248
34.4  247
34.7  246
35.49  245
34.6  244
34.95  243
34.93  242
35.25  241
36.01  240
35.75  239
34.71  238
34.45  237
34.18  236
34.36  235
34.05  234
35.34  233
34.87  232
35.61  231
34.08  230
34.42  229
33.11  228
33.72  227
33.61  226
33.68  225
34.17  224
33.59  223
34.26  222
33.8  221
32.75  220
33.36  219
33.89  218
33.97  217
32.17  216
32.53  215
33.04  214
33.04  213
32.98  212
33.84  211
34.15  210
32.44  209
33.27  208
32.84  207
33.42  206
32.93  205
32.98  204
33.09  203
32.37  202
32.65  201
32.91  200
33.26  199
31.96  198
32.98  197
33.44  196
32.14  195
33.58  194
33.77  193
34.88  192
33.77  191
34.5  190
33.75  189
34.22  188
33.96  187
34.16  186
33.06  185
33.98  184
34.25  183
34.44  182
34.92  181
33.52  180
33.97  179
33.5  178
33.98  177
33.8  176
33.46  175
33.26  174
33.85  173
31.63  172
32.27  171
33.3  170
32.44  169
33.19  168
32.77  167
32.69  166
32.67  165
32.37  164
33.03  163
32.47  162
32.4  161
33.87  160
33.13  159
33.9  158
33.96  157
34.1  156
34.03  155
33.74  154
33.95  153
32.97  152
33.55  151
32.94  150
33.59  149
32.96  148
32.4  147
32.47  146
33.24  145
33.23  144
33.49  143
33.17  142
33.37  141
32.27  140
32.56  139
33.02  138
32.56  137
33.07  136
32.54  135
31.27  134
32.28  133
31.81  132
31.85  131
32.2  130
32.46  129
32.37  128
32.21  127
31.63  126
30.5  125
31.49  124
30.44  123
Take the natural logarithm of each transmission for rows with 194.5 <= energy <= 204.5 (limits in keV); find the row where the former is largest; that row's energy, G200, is 196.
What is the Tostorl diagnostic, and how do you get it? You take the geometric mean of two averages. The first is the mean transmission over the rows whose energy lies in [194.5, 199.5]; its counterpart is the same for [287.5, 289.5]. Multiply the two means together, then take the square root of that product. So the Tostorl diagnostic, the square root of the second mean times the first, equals 33.8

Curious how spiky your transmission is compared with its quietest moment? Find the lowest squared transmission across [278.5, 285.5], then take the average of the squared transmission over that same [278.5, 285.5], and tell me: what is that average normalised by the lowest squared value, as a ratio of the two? 1.07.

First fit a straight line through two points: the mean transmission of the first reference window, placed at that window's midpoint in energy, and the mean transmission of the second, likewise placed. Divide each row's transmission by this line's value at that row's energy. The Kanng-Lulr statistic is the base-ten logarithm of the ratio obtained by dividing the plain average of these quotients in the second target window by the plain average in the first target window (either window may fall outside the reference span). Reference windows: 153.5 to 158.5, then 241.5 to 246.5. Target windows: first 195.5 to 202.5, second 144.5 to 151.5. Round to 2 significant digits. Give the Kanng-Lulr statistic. 0.010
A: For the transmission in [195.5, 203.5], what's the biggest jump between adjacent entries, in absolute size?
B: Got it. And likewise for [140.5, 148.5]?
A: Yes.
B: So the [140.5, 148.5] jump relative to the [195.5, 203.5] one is 0.6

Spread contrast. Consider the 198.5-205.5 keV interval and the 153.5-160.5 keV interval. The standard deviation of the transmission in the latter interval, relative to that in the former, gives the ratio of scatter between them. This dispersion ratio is 1.1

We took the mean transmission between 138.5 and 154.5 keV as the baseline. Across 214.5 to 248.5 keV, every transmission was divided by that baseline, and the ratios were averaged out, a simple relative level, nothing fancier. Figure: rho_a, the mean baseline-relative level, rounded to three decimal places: 1.035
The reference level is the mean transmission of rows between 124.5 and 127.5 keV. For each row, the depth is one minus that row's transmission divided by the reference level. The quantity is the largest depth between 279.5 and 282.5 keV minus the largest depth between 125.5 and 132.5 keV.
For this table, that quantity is -0.11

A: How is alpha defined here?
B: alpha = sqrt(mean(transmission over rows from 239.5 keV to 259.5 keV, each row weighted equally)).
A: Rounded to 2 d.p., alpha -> 5.92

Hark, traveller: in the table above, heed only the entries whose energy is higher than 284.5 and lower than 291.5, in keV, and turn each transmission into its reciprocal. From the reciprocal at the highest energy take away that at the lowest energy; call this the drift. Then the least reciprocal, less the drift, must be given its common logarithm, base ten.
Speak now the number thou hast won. -1.57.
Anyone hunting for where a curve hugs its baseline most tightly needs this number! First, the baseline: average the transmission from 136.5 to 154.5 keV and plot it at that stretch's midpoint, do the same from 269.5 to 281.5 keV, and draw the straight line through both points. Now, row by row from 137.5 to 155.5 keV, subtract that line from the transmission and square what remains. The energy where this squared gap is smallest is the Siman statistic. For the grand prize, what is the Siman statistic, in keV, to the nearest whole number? 138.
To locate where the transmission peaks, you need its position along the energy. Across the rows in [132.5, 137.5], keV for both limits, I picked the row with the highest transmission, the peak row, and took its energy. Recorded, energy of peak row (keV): 136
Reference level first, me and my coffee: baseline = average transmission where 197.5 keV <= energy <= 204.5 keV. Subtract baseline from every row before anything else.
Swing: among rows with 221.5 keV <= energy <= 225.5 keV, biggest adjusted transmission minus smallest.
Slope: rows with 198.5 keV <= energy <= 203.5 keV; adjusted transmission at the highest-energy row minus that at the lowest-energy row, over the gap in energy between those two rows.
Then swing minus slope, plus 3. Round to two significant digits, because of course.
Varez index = 3.7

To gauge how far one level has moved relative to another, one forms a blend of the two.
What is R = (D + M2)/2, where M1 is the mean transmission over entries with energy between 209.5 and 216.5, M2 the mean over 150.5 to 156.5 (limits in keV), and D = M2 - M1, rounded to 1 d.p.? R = 17.2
